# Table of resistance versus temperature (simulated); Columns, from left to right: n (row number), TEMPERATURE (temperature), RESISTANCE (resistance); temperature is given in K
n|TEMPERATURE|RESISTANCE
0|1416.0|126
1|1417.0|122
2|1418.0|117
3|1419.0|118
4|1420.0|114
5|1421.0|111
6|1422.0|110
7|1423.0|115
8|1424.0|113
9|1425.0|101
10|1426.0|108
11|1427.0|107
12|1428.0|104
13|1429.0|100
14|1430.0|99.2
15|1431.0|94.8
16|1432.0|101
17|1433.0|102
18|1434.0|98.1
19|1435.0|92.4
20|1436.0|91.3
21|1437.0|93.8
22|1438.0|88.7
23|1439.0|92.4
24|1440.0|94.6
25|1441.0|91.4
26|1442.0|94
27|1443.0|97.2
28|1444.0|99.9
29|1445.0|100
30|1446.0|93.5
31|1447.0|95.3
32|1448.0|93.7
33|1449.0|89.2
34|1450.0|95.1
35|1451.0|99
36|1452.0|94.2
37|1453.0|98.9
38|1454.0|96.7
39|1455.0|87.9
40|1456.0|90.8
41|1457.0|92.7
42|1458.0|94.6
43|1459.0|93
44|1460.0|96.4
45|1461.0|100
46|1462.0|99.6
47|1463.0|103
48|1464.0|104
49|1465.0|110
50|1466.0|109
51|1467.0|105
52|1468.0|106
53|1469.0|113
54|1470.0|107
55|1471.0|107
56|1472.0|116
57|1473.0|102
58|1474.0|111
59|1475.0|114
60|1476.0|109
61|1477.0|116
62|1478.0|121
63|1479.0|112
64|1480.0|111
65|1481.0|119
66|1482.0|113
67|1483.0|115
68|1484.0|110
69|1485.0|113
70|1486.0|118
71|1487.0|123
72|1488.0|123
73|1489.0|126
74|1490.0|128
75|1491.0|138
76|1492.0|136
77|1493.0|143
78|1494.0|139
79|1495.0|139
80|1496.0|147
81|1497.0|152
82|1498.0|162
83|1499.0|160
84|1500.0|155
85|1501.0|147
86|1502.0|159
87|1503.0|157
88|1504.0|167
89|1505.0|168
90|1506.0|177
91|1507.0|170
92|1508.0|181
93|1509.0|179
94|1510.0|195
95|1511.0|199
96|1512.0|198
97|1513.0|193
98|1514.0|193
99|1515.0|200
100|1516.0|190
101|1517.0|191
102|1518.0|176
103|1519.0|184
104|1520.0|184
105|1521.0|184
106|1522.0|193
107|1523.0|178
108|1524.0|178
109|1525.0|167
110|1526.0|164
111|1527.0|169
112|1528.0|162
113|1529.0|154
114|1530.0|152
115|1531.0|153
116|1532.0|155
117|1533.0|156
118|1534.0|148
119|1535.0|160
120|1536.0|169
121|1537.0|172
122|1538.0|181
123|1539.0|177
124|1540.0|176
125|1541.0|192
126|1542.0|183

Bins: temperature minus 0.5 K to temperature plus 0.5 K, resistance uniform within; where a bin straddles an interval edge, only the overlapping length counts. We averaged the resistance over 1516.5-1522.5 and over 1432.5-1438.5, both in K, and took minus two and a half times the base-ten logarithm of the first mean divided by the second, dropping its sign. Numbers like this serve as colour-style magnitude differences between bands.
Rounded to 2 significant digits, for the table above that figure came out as 0.73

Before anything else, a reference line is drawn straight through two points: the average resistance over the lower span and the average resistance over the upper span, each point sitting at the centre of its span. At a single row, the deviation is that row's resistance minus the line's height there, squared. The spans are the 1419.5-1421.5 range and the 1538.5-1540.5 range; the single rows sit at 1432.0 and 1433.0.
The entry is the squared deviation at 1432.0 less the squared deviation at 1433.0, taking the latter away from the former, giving 16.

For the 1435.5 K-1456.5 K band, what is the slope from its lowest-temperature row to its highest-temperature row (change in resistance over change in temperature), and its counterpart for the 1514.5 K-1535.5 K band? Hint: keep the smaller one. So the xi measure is -2.0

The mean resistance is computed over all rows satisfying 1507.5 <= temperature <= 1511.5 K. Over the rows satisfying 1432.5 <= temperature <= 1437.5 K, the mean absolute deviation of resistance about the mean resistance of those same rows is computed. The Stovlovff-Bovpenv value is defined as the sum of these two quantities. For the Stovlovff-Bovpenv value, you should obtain 192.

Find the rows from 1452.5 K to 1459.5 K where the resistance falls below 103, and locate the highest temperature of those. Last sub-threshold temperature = 1459.0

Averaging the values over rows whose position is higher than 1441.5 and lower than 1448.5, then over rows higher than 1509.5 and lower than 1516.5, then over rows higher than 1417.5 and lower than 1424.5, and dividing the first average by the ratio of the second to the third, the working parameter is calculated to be 56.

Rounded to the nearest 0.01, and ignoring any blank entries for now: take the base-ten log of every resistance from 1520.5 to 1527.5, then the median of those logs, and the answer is 2.25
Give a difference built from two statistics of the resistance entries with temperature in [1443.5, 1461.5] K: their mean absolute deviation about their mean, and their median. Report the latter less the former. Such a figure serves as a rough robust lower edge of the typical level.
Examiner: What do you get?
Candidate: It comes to 92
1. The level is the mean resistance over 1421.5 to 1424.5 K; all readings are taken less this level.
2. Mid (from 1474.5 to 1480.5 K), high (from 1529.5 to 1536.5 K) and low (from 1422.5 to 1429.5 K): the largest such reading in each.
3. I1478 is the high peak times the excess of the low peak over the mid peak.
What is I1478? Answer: -338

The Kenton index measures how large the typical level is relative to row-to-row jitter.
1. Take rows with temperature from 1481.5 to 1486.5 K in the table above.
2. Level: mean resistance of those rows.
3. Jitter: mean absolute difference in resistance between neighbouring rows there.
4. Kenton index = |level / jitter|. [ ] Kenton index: 30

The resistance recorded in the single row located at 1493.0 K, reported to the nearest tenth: 143.0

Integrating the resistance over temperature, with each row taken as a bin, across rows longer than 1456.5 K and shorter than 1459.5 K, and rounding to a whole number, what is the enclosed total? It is 280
